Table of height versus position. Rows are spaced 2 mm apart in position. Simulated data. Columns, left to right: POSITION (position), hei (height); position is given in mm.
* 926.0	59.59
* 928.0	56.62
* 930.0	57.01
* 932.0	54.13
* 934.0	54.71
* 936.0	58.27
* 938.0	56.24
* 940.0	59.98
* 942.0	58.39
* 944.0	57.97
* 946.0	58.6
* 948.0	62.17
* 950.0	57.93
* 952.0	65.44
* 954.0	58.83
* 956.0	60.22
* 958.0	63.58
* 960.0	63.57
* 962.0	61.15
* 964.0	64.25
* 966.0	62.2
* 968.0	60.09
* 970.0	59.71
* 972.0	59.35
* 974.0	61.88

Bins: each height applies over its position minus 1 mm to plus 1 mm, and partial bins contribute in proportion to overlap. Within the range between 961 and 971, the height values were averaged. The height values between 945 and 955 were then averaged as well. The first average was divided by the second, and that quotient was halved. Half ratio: 0.507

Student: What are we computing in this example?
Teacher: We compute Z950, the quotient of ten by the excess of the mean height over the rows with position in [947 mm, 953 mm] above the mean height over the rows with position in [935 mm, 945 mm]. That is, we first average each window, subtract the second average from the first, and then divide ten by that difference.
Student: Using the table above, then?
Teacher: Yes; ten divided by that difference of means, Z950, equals 2.72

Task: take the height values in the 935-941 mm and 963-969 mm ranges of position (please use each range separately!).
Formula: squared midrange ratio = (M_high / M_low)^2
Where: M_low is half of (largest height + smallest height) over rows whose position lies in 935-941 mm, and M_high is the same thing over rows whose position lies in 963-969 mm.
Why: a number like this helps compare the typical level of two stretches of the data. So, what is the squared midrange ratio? 1.14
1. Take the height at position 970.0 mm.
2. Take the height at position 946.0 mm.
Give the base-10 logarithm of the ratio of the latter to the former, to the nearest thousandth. -0.008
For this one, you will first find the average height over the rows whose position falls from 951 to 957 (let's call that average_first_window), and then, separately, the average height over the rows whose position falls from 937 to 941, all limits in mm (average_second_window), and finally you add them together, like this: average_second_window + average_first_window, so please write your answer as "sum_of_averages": 120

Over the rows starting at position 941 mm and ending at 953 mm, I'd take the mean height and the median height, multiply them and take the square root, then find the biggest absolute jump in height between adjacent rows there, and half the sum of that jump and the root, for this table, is 33.4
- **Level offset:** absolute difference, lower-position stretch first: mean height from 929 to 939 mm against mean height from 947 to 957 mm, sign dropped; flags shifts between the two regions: 4.85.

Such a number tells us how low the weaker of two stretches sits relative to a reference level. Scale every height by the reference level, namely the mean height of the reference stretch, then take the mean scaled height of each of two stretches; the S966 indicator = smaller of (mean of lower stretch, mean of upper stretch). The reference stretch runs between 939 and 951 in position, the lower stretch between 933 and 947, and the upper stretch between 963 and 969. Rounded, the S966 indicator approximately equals 0.98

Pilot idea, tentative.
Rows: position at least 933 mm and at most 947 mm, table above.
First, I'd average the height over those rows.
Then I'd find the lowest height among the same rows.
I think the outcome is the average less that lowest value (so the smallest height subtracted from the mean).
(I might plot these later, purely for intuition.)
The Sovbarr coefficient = 3.0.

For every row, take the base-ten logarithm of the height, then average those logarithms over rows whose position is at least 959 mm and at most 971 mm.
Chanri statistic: 1.79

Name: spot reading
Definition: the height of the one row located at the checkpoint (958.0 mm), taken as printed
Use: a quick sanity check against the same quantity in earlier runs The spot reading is 63.58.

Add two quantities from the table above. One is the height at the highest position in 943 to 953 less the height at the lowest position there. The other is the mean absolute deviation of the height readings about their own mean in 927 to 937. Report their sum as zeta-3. 8.9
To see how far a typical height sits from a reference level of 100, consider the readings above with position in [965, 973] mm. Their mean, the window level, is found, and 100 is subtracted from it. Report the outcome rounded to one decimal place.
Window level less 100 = -39.7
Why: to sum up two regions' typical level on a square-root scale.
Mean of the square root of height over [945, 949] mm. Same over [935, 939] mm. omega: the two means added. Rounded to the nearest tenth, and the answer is 15.3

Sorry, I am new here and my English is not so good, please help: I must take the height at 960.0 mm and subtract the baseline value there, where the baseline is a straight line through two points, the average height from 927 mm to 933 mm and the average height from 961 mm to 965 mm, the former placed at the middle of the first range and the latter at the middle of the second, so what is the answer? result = 1.5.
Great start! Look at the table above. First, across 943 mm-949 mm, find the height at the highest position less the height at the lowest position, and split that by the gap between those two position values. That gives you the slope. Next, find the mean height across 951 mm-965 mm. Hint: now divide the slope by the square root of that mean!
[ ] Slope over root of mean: 0.13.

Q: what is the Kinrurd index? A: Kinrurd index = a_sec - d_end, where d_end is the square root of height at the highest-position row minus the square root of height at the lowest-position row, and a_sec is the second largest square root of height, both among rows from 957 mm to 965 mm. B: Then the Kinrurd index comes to 7.93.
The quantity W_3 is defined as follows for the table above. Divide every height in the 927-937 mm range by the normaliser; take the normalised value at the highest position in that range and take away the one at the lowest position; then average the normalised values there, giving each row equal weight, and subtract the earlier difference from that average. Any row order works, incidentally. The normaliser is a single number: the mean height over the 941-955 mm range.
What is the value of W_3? 0.91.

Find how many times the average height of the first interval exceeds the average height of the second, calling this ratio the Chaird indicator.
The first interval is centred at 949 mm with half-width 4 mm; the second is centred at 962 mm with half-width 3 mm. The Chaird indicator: 0.97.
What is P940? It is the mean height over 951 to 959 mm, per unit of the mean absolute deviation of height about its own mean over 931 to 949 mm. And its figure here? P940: 33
